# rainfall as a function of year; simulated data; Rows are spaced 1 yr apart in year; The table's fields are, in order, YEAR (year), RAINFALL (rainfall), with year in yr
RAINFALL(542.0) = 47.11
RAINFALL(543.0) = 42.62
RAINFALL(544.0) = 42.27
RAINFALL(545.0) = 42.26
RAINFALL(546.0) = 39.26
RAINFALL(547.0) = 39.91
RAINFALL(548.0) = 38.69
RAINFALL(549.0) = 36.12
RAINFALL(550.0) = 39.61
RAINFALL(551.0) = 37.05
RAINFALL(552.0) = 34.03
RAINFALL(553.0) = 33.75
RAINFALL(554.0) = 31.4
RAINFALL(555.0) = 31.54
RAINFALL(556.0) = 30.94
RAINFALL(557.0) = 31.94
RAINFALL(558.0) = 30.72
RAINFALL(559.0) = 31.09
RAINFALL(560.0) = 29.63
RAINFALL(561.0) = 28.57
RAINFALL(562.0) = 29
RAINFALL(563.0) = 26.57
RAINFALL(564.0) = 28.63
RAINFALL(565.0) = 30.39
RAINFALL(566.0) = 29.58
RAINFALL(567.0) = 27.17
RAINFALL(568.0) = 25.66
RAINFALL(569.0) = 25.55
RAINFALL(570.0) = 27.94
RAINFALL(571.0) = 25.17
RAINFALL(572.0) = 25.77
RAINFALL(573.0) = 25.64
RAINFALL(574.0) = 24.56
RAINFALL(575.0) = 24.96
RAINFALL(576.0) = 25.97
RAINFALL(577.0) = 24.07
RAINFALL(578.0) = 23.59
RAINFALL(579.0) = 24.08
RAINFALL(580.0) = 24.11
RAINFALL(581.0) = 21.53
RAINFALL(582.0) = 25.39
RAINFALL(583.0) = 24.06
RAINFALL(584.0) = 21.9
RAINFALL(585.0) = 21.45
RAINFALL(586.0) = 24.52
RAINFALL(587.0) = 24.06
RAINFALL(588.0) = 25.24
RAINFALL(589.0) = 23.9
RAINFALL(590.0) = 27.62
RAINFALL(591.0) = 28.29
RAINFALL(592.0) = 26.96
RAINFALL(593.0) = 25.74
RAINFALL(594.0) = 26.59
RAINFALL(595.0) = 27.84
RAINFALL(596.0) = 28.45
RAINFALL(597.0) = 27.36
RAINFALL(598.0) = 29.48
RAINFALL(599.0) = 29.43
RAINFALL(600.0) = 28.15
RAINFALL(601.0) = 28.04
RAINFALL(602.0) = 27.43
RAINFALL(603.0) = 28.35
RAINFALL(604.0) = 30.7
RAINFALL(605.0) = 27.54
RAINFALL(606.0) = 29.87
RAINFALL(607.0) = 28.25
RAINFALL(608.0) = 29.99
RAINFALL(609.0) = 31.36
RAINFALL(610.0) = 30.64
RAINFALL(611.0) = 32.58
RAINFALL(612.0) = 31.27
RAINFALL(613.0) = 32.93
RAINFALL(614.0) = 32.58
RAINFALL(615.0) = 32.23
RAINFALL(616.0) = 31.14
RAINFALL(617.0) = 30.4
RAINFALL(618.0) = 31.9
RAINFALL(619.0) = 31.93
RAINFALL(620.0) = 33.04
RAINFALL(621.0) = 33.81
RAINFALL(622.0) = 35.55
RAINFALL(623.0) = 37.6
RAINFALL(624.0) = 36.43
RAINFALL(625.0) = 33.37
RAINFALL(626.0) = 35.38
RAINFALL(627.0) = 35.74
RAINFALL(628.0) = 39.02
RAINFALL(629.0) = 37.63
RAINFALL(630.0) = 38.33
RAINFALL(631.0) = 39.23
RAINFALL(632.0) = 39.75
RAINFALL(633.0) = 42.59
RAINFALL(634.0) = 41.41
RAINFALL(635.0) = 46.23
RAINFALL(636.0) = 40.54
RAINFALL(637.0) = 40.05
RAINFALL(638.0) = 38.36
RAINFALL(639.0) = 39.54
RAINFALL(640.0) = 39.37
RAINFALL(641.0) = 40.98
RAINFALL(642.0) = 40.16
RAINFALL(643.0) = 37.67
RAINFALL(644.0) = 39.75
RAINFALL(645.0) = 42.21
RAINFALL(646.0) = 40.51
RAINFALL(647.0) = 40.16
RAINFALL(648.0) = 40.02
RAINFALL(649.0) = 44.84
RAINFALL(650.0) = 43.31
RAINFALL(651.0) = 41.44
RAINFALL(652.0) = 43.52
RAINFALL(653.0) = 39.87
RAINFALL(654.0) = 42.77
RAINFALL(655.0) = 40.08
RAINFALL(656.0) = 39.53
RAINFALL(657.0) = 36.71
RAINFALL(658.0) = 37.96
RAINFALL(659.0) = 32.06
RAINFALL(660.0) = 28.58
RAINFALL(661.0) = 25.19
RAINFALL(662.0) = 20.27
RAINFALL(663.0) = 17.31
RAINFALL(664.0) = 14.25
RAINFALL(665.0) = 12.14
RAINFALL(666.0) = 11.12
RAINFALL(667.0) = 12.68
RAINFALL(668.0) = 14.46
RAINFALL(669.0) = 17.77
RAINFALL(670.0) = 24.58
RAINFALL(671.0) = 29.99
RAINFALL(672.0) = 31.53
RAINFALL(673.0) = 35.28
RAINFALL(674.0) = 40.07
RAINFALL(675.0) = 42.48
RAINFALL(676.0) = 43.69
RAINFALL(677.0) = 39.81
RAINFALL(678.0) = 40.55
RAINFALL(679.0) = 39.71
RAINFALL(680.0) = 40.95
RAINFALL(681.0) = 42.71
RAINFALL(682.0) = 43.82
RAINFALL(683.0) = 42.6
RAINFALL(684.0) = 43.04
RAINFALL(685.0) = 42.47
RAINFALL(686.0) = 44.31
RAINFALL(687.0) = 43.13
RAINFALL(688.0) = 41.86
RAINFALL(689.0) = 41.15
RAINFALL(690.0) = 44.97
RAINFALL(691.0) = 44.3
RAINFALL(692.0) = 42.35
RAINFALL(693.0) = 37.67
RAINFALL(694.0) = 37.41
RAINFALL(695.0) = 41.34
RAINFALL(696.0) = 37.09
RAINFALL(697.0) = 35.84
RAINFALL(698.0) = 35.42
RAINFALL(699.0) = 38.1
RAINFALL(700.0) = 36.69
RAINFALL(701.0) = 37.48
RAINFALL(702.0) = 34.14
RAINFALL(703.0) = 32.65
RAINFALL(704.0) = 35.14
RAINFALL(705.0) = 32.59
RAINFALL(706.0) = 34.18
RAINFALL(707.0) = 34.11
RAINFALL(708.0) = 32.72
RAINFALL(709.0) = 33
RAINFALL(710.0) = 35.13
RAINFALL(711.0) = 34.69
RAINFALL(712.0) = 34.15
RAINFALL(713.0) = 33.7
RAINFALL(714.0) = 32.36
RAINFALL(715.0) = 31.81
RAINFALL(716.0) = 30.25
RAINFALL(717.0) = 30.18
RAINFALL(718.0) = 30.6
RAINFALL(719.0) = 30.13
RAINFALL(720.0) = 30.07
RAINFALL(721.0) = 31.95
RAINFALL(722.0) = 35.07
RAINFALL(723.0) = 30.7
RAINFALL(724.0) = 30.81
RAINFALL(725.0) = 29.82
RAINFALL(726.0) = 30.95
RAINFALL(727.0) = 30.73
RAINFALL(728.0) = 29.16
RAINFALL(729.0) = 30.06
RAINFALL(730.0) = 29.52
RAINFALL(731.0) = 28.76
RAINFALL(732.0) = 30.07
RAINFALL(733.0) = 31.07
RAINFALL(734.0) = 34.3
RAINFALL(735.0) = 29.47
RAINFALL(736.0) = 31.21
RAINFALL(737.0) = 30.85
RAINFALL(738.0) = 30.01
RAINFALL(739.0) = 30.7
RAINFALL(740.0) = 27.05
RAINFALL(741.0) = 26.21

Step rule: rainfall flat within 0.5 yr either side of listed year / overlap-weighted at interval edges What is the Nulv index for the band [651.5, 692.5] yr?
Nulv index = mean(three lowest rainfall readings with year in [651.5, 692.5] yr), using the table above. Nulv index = 12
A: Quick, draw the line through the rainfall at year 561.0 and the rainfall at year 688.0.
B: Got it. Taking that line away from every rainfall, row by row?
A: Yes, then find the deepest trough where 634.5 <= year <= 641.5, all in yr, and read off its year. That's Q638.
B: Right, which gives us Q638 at 638.0 yr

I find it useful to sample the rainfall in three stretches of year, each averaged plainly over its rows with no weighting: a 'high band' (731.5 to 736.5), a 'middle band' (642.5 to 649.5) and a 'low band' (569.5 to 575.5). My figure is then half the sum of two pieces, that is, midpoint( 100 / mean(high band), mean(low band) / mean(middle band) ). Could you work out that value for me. 1.92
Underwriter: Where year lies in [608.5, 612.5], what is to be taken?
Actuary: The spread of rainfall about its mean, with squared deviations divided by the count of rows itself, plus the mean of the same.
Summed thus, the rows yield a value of 32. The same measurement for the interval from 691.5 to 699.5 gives 40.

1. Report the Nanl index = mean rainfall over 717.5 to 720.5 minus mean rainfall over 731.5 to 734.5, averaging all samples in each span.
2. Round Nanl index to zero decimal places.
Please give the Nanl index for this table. -2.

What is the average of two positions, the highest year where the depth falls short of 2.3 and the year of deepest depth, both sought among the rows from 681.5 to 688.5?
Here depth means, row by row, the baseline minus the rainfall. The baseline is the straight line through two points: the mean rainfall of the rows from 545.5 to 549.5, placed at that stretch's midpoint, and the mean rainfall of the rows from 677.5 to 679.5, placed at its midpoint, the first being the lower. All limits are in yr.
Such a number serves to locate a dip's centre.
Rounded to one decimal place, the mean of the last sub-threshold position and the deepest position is 688.0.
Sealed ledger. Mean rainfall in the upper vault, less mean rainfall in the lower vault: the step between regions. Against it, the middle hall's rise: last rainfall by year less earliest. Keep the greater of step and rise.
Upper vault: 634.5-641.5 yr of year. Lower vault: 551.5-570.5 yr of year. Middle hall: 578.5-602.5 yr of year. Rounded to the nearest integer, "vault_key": 11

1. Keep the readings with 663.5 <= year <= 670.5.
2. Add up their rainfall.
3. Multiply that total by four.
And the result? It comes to 428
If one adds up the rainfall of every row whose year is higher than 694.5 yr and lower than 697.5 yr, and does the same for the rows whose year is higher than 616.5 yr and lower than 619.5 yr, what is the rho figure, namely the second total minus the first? -20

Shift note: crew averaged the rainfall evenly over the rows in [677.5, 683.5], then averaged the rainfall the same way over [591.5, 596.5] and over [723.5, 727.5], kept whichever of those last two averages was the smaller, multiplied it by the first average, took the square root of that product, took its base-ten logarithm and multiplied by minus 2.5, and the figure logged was -3.82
